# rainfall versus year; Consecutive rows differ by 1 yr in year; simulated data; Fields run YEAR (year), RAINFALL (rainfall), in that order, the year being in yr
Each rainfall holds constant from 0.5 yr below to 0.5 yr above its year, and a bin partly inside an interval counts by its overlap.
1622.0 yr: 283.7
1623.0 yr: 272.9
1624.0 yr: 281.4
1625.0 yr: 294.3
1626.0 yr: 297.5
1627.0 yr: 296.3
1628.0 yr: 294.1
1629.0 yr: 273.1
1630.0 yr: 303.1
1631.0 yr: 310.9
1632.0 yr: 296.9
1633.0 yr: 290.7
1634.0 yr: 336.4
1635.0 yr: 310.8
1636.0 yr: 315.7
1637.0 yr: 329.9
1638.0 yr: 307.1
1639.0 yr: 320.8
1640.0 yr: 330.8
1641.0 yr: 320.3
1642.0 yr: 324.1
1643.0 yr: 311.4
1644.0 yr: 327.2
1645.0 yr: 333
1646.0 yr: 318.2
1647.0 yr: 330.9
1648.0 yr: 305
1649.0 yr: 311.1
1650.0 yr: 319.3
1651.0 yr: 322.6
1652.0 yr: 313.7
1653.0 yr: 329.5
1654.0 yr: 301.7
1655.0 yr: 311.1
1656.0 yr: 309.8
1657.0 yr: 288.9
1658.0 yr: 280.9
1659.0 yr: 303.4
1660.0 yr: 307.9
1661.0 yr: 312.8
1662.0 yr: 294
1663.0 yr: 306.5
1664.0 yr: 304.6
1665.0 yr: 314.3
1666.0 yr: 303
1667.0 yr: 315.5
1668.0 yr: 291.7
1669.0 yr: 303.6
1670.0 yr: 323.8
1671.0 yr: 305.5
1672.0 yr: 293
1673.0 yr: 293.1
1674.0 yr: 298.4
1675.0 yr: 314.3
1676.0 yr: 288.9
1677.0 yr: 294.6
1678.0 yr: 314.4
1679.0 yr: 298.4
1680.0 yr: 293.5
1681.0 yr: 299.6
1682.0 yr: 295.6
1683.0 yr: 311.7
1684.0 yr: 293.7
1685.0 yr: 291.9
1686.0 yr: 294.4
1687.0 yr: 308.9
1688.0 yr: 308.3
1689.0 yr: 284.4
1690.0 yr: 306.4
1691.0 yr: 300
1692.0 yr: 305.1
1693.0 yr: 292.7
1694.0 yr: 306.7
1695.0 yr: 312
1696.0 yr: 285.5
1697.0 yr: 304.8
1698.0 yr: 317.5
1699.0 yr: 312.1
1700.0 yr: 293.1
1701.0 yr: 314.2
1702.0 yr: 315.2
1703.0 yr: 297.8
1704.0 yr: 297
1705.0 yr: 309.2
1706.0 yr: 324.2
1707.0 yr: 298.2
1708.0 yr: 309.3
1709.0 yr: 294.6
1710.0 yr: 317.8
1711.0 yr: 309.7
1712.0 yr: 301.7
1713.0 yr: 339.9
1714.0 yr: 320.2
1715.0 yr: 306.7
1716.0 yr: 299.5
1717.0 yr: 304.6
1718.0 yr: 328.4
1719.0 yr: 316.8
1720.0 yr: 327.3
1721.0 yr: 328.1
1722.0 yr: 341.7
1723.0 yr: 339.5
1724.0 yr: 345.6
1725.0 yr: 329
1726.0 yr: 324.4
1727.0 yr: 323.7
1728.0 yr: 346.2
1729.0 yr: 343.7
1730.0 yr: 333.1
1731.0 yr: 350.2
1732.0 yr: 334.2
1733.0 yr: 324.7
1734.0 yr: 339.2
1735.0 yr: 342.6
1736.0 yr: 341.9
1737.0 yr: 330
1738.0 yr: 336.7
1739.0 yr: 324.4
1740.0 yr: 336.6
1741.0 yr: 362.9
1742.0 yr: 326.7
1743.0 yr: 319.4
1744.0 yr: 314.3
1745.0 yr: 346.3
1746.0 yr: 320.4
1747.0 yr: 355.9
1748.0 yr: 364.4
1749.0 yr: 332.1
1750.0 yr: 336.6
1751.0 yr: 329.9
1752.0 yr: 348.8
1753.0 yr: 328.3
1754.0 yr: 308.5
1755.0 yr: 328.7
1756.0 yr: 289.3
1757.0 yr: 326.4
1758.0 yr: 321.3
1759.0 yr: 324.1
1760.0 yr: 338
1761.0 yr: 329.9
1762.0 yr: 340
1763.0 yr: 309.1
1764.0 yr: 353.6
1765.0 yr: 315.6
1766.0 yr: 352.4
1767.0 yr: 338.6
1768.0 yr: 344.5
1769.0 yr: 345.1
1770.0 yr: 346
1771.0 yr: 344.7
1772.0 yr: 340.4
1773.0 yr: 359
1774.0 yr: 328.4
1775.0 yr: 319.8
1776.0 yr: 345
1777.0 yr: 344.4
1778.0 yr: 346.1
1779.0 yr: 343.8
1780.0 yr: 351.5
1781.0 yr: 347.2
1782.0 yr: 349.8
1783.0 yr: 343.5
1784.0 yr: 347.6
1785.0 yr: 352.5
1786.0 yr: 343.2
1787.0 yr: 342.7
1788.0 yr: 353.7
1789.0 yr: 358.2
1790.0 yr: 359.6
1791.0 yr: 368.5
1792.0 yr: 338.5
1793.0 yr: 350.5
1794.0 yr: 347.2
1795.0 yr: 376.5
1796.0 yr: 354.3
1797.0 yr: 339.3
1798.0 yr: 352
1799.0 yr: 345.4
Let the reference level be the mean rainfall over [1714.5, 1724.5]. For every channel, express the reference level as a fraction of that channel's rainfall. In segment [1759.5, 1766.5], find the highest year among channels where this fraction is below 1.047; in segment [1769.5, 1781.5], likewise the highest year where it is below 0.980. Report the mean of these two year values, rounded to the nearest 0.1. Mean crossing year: 1773.5 yr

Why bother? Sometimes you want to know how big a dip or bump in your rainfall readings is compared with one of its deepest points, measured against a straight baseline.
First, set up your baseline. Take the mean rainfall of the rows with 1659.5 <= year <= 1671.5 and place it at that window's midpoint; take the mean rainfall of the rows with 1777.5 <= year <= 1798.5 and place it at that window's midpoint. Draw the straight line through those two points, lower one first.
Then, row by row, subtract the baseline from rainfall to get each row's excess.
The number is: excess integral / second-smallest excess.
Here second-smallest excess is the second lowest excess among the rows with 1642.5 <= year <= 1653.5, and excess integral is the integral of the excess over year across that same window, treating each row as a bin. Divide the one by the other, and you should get 21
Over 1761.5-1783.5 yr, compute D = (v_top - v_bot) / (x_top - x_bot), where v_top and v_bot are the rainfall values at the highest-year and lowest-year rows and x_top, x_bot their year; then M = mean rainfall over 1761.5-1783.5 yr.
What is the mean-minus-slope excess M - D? 341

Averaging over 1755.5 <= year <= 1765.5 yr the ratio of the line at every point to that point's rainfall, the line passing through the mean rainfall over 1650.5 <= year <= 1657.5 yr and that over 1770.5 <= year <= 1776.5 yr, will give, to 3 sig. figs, 1.04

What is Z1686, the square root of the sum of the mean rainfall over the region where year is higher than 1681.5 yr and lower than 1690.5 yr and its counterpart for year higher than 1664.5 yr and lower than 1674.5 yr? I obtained 24.6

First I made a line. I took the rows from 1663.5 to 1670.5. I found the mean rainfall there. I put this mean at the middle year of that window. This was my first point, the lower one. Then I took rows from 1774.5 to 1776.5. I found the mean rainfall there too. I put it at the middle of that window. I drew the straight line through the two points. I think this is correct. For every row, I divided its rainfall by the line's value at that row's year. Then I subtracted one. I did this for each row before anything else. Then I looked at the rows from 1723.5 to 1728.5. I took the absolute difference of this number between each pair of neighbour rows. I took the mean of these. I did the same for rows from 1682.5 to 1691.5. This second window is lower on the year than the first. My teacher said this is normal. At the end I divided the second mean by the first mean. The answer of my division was 1.0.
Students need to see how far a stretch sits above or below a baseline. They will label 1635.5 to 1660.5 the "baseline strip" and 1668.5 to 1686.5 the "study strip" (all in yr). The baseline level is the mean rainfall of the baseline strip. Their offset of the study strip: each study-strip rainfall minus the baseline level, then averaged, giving -15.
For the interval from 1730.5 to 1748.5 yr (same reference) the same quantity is 22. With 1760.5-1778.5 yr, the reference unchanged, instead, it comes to 24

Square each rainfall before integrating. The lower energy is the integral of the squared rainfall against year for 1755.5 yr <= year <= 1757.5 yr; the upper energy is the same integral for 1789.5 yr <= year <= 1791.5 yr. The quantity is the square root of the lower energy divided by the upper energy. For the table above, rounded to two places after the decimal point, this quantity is 0.85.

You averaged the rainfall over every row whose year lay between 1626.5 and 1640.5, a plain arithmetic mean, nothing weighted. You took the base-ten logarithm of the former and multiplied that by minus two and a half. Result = -6.22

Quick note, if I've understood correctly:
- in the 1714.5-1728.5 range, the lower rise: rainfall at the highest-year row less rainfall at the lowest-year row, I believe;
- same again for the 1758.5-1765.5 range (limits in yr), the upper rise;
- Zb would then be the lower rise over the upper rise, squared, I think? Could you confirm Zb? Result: 22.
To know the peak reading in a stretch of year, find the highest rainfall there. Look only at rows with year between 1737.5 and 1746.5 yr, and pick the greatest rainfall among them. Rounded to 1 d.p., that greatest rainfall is 362.9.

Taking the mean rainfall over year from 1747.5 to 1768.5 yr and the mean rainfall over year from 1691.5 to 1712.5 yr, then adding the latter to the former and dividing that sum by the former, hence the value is 1.92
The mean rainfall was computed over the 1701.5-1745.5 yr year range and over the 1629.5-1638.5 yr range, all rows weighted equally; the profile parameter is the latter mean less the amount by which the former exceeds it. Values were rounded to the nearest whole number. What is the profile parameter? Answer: 297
